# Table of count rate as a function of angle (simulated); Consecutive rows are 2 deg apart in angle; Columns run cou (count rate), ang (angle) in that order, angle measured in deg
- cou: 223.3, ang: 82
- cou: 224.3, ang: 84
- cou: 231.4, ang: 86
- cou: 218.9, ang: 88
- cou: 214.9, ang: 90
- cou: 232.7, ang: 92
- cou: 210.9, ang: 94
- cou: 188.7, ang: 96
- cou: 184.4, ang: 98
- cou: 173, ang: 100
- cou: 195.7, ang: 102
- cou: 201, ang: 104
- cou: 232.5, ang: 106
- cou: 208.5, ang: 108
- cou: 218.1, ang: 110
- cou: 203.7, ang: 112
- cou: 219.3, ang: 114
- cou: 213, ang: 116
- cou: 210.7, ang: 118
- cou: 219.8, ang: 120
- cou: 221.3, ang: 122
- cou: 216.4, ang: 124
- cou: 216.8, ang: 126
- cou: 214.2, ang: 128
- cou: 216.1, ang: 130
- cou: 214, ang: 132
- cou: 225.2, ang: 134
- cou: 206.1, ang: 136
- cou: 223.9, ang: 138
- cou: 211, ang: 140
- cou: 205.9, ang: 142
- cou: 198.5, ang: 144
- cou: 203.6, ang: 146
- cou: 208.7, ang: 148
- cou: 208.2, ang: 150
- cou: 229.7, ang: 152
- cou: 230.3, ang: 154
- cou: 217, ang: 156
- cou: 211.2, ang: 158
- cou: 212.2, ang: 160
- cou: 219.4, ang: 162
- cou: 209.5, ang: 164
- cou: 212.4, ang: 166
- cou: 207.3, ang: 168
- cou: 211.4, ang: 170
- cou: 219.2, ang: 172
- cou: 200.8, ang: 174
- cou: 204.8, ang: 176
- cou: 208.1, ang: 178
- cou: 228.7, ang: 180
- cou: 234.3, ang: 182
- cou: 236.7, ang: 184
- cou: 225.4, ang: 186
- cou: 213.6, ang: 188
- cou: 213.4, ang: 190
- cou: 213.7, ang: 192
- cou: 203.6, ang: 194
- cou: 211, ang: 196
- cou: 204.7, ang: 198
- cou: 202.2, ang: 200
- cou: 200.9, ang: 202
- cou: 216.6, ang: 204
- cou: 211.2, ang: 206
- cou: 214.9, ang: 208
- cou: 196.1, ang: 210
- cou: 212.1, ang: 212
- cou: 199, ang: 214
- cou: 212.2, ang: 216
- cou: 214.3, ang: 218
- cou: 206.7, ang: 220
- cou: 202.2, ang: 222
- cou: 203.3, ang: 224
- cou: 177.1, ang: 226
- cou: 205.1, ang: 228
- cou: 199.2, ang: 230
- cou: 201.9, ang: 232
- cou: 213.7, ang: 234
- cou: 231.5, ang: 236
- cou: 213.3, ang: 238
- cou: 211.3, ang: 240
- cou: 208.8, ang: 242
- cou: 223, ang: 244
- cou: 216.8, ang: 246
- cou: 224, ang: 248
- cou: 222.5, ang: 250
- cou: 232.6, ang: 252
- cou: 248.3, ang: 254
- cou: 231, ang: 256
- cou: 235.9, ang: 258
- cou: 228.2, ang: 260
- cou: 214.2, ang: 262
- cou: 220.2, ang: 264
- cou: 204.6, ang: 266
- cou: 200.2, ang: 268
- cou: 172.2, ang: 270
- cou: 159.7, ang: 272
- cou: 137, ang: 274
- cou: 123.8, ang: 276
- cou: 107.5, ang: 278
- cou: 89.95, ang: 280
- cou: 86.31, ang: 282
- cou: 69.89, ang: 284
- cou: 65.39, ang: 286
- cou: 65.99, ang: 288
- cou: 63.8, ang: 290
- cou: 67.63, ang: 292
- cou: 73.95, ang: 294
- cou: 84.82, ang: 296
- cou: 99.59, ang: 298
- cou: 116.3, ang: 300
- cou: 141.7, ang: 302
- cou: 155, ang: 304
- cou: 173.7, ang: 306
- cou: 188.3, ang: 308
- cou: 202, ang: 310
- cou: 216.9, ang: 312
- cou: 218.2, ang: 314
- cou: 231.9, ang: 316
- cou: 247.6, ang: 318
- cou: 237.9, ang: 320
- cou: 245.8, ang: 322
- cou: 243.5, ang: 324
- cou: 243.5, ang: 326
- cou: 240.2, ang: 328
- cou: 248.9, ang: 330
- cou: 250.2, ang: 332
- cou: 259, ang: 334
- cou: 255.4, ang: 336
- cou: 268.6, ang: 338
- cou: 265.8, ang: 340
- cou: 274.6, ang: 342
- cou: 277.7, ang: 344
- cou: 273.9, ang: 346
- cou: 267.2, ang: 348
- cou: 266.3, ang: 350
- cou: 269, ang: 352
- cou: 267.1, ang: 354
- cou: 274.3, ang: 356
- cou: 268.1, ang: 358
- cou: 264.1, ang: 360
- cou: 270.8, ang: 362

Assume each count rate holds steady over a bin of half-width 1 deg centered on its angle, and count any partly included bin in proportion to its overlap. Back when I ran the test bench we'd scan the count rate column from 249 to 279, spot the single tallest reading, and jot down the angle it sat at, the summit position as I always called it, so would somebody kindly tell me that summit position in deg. 254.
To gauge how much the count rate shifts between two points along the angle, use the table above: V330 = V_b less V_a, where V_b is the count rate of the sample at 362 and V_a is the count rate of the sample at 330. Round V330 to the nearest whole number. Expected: 22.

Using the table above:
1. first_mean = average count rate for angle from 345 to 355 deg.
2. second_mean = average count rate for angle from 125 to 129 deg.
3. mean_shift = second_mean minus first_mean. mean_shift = -53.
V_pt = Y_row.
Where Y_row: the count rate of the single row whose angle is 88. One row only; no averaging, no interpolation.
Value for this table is 218.9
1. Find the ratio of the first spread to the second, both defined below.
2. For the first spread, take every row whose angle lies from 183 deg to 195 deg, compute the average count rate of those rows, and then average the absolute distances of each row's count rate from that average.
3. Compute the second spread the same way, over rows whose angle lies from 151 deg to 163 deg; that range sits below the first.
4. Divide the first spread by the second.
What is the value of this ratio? 1.3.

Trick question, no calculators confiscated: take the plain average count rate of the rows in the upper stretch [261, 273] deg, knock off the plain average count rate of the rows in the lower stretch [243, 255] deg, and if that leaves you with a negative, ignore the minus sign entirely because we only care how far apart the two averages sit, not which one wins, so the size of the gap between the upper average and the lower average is 33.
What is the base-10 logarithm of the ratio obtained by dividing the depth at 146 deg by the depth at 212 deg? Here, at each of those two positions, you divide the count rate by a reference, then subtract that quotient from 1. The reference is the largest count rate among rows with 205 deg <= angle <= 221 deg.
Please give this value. 0.6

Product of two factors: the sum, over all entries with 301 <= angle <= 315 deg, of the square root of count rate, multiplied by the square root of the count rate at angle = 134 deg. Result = 1425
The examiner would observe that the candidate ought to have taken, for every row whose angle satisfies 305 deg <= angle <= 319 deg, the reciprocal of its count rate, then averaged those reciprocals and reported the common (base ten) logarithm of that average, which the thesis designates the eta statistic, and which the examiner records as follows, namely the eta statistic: -2.32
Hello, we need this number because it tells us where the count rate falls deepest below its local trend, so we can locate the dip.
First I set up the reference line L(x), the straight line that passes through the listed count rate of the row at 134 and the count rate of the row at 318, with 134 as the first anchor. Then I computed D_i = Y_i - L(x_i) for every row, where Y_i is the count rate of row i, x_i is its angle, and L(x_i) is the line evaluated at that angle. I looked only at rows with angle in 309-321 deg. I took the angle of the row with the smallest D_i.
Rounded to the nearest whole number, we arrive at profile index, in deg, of 310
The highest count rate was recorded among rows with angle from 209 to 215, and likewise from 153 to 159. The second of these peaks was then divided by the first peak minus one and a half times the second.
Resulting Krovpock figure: -1.7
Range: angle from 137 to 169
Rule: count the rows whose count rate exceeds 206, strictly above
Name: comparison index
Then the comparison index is 13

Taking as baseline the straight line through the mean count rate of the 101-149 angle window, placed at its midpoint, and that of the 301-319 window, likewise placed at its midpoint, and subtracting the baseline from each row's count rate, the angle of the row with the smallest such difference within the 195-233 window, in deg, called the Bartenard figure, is 226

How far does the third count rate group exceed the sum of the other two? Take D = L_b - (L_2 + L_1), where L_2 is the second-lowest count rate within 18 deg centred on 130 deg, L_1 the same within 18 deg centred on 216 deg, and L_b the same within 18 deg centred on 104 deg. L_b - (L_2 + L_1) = -229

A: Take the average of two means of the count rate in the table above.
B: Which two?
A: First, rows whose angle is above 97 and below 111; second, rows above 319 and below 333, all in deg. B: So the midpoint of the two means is 223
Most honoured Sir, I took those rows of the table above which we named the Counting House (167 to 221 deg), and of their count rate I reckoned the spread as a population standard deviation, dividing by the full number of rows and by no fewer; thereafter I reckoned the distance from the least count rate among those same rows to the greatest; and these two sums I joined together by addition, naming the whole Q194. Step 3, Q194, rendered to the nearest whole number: 51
